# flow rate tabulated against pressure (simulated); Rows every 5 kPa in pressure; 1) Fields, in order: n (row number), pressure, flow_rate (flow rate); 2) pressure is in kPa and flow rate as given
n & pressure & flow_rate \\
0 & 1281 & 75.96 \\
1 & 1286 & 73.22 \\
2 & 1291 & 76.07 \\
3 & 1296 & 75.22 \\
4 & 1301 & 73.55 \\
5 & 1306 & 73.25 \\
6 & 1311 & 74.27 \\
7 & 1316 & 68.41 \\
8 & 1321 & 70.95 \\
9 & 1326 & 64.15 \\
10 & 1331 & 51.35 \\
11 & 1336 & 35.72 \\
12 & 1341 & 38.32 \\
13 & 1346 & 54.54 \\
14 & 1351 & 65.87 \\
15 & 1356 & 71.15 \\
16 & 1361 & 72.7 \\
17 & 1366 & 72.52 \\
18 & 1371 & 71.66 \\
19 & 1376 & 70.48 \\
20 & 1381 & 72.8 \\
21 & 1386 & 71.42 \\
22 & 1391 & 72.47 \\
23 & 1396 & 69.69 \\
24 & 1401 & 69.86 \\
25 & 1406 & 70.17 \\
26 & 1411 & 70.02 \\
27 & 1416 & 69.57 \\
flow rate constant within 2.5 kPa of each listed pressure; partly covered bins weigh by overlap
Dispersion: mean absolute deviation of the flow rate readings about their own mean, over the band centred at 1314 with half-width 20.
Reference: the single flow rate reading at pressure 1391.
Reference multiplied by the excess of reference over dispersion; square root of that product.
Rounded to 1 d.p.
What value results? 69.6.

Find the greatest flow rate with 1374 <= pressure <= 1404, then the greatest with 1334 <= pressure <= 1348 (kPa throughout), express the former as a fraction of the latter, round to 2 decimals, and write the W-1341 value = 1.33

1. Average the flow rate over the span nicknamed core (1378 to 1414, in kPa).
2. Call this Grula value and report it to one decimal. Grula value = 70.9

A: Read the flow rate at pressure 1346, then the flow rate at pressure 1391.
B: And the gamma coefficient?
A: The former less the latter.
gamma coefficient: -18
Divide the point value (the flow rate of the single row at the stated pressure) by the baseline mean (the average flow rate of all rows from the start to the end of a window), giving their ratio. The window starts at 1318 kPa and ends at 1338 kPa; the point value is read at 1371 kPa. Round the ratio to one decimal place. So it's 1.3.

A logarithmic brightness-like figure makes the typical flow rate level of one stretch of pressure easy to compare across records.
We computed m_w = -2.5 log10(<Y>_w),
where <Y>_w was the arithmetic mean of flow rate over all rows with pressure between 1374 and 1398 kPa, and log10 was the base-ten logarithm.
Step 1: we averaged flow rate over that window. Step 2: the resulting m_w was -4.63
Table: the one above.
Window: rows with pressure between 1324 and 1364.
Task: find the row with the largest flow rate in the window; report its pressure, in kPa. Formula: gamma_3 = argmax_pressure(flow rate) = 1361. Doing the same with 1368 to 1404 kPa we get 1381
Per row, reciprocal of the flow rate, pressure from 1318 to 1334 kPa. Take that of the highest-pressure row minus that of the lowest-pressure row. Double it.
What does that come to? 0.011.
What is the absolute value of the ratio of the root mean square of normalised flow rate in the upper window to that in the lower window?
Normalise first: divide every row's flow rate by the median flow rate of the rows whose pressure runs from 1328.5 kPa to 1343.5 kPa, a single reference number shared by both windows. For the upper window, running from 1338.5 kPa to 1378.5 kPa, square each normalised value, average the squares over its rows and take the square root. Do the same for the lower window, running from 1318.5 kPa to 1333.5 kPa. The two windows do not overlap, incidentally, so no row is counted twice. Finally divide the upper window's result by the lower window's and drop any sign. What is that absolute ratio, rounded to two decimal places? 1.05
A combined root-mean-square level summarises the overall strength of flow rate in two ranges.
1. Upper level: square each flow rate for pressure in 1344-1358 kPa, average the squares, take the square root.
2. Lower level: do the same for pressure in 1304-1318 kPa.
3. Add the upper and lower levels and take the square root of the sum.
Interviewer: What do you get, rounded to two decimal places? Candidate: 11.67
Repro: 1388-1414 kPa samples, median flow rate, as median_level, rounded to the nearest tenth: 70.0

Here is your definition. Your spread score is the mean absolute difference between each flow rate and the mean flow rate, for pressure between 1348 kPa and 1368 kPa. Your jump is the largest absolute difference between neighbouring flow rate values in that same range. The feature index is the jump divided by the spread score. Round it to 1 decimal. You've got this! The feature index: 2.3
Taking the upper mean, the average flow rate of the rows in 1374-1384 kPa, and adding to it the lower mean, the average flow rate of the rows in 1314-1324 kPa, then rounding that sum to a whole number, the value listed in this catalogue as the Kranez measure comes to 141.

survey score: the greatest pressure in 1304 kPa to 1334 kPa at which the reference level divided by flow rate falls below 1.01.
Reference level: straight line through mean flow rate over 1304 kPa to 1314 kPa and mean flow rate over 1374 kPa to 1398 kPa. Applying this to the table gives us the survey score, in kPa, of 1311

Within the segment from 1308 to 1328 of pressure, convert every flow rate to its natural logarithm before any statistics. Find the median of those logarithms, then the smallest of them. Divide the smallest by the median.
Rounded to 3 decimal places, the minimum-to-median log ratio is 0.981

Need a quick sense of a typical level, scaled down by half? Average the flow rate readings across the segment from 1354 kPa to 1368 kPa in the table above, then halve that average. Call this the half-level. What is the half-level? 36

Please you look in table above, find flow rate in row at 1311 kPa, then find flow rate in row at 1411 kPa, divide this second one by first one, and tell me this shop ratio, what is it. 0.94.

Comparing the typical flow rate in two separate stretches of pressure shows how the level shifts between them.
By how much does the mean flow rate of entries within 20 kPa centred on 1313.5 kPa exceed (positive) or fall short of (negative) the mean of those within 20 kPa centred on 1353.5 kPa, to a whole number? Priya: 6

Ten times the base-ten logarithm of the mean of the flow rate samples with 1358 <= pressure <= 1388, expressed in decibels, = 18.6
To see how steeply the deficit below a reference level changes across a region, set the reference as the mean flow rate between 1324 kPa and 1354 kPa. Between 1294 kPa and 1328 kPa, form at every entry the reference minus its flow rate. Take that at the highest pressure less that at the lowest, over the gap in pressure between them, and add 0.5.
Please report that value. 0.87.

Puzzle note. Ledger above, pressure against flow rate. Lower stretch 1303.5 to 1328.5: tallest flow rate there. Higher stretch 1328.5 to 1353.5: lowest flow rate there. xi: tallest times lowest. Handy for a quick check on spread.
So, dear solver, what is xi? 2653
